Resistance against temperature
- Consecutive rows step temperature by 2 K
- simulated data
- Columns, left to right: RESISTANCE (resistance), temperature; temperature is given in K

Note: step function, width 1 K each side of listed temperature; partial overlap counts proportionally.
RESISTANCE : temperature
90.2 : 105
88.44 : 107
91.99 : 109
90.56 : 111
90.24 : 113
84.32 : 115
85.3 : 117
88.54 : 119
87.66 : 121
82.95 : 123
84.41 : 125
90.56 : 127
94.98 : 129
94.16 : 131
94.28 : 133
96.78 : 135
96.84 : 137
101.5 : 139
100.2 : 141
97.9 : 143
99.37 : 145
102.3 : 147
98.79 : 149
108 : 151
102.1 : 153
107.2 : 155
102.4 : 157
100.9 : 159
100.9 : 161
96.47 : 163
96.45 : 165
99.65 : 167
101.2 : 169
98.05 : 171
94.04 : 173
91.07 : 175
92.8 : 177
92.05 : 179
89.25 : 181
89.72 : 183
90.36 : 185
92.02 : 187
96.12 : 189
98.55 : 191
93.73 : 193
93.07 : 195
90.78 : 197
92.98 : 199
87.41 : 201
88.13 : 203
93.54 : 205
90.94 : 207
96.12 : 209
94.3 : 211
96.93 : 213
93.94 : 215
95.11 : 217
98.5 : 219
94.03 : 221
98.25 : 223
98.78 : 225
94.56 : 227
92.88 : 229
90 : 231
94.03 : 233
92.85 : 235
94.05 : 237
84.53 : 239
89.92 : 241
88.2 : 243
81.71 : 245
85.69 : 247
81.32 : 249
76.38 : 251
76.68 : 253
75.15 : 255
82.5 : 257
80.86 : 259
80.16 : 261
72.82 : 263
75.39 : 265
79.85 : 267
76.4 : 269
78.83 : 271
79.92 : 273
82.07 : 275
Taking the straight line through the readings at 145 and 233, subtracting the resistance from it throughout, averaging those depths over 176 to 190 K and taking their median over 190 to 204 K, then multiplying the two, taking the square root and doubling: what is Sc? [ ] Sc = 8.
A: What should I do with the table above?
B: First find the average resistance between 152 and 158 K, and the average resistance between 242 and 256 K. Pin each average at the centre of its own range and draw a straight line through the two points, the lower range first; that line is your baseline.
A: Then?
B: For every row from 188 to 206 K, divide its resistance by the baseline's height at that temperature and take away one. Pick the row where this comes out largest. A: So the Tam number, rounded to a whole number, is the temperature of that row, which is 191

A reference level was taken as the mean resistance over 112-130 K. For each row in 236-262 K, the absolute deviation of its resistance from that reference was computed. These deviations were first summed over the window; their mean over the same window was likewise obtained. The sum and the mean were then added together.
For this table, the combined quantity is 87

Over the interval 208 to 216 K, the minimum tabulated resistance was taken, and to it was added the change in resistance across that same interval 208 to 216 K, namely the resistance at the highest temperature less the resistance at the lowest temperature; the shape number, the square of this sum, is 8420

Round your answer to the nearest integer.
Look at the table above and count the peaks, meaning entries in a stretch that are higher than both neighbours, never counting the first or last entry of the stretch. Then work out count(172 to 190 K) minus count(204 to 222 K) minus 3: -5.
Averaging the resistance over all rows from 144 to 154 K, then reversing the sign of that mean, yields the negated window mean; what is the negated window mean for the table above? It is -102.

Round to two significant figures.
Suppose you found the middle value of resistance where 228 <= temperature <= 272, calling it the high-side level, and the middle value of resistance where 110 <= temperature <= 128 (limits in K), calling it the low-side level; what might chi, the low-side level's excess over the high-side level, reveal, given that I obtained 6.1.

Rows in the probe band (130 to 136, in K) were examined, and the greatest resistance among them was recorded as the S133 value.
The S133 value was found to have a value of 96.78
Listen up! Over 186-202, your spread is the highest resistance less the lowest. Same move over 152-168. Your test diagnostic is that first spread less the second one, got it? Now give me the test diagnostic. 0.4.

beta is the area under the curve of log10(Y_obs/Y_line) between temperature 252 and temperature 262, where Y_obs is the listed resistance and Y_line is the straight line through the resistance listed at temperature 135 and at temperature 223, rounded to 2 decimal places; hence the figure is -0.97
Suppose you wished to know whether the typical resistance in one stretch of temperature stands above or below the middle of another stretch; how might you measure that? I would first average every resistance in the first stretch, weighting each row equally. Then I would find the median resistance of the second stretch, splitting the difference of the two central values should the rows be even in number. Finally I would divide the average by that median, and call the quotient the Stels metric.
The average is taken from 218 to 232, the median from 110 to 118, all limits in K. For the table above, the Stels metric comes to 1.09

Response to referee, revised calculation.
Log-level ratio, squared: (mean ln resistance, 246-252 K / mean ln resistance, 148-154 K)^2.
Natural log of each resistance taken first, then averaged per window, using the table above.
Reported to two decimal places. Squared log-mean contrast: 0.90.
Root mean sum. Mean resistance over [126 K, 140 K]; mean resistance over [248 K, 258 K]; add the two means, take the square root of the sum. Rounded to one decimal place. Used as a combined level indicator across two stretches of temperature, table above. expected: 13.2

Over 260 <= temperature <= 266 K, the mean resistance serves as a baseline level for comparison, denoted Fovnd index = 76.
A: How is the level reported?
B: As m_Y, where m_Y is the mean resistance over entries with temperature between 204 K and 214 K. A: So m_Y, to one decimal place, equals 94.4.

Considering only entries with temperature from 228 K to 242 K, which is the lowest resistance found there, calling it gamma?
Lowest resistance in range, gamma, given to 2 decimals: 84.53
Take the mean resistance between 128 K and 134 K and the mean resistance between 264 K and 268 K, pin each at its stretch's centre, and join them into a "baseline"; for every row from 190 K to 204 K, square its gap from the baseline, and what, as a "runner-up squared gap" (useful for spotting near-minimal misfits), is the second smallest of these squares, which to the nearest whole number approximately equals 7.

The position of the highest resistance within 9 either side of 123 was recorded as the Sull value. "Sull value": 129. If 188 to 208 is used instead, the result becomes 191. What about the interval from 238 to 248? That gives 241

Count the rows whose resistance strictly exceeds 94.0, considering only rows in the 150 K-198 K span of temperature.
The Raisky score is 14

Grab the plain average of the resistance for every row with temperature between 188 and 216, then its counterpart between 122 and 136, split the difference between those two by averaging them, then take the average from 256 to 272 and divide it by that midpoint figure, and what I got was 0.85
